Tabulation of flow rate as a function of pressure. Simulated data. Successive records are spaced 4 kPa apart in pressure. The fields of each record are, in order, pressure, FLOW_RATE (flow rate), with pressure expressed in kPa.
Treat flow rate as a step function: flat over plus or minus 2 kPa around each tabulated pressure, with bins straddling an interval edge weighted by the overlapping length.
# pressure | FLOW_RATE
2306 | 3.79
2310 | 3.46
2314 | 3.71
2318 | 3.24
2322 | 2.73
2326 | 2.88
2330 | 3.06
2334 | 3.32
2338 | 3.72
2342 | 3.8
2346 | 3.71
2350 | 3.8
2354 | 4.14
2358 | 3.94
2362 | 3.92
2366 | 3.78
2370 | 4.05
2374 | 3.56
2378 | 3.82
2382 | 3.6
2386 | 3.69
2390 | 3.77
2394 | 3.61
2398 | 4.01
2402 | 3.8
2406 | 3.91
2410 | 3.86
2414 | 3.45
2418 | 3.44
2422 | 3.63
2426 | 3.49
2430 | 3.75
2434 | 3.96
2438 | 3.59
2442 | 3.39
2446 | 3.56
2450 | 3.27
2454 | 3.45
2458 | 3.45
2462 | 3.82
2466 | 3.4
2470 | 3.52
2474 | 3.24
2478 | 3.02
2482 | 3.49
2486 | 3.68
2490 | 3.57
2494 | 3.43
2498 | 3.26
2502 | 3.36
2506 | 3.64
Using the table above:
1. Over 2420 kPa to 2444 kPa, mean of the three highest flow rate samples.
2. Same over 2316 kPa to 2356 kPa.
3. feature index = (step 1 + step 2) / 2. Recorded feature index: 3.85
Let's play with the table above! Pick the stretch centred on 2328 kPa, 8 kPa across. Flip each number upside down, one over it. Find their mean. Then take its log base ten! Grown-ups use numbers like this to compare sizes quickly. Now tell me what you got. -0.472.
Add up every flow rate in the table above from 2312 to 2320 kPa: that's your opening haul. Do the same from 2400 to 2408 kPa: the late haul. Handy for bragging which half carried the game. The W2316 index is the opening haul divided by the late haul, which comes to 0.90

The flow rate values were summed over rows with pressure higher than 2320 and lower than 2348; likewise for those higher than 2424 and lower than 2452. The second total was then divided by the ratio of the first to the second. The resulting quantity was 26.9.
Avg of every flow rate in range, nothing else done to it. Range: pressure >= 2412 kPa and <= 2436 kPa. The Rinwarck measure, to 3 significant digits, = 3.62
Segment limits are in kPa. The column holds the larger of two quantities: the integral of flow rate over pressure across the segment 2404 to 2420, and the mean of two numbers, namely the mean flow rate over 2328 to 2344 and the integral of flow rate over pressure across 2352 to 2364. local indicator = 59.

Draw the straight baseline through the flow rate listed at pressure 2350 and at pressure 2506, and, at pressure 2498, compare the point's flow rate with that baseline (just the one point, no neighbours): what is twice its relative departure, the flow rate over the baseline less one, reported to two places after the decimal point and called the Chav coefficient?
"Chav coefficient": -0.21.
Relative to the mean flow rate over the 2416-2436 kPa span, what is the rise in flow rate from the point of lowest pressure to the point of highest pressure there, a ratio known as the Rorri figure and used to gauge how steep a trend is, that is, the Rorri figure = 0.14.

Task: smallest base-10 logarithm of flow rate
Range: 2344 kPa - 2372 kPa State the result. 0.569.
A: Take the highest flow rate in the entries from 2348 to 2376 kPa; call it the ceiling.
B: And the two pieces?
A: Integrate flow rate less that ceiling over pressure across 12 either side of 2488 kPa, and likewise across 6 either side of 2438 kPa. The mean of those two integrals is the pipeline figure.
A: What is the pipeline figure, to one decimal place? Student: -11.7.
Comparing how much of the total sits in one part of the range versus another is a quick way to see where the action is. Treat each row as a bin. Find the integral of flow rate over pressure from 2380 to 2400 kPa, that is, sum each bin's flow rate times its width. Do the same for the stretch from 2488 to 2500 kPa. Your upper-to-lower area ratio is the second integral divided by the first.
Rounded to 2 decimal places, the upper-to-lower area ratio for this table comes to 0.55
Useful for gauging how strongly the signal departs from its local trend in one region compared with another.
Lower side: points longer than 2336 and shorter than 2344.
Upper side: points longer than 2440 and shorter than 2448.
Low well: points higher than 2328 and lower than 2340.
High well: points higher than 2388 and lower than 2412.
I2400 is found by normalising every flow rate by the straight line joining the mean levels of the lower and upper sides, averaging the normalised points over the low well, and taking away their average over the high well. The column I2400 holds -0.17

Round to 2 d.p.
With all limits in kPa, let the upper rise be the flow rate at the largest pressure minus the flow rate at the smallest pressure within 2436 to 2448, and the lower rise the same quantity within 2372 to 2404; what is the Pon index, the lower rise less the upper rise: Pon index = 0.27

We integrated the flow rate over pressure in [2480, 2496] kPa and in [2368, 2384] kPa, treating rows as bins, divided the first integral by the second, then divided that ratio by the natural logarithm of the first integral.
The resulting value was 0.234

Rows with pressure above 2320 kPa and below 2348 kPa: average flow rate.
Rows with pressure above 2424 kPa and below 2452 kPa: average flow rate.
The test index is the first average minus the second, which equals -0.3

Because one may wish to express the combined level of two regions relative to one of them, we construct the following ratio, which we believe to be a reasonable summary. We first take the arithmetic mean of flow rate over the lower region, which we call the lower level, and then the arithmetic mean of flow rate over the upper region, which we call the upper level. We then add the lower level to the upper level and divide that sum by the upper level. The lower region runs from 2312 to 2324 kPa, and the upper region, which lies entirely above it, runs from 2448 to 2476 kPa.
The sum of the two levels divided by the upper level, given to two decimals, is 1.94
